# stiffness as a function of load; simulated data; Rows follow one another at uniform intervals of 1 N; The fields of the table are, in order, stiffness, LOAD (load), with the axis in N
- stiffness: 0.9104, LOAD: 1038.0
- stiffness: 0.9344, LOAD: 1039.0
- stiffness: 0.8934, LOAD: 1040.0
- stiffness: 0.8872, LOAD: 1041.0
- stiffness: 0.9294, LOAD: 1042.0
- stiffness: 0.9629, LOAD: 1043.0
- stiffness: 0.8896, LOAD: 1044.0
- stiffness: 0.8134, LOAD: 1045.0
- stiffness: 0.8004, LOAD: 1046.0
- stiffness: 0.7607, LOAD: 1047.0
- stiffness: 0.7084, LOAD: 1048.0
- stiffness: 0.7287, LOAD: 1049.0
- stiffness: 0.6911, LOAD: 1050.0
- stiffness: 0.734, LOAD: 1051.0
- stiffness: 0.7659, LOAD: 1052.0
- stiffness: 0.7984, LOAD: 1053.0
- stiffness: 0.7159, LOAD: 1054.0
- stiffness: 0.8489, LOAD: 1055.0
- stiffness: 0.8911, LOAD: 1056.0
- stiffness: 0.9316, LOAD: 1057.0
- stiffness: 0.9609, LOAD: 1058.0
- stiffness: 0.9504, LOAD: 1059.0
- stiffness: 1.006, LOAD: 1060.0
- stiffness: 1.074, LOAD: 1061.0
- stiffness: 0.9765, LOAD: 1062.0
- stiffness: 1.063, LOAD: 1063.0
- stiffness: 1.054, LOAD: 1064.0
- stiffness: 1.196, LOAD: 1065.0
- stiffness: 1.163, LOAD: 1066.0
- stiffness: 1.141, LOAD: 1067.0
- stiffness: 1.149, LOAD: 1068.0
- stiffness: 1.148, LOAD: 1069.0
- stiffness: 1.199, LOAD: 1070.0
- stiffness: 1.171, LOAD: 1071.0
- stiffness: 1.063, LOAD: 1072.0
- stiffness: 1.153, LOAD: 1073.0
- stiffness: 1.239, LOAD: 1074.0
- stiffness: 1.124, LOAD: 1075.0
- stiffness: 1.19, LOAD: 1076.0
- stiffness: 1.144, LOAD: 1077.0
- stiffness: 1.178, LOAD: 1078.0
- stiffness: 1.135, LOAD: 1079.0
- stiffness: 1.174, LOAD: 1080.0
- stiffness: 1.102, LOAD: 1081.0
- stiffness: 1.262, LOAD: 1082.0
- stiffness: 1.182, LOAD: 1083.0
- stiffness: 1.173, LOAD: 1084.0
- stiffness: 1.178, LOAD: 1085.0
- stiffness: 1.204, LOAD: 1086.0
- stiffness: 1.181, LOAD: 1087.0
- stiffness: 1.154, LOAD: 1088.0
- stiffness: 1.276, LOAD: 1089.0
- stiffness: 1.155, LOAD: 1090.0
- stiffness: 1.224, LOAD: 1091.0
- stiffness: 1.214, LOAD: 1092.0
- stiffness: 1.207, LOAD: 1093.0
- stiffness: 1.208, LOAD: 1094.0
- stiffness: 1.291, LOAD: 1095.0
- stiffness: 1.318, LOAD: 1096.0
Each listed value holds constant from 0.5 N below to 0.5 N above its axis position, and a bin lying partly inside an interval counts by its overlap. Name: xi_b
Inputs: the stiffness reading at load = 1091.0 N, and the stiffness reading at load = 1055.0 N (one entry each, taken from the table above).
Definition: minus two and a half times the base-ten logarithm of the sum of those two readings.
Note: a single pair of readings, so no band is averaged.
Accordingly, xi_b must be -0.791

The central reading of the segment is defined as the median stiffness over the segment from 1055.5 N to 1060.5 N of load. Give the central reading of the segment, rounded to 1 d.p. 1.0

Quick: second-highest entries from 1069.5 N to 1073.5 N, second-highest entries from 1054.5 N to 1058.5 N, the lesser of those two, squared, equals 0.87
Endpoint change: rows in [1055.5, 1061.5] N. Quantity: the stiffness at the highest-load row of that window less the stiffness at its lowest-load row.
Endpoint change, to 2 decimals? 0.18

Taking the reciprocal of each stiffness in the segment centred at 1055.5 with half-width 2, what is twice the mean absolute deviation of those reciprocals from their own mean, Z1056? 0.20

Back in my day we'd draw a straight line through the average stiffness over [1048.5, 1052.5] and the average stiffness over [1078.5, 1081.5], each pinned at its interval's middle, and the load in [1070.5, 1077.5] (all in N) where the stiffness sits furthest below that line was 1072.0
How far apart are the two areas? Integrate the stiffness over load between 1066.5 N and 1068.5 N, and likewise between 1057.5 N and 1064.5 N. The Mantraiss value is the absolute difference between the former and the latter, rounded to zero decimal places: 5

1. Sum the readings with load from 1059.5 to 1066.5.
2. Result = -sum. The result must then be -7.5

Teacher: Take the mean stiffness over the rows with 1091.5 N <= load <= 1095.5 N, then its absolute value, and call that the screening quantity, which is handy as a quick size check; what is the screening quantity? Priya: 1.23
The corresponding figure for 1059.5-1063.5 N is 1.03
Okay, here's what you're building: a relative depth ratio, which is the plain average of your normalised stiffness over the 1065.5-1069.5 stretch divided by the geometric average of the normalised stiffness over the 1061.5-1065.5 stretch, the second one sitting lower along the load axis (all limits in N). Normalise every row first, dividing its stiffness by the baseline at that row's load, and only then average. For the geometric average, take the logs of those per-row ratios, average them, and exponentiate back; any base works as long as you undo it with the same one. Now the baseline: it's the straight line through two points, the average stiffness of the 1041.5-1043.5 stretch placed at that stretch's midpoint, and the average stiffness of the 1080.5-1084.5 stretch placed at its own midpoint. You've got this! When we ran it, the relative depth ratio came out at 1.05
